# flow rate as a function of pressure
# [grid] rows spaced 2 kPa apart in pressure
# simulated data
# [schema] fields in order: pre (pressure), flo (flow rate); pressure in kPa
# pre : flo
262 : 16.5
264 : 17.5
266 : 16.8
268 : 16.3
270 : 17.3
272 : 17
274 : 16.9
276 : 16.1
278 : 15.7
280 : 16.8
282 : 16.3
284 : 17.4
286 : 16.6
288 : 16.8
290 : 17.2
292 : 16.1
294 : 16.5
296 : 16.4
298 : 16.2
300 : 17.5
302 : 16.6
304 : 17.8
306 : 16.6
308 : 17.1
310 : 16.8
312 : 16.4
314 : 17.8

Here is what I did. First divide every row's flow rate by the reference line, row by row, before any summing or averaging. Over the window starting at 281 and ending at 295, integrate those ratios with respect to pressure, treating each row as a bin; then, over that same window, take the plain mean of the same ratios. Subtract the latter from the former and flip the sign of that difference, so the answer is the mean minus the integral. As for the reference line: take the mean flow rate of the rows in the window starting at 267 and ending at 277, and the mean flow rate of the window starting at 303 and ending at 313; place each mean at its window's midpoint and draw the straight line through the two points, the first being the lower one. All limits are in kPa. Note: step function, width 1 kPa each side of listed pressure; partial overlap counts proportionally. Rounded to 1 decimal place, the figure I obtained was -12.9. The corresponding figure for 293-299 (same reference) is -4.9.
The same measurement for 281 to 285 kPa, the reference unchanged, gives -3.0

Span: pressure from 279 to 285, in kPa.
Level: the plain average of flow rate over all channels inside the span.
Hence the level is 16.8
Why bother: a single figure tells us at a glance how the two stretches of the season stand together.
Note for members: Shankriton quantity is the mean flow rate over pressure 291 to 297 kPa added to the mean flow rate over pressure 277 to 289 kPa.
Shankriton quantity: 32.9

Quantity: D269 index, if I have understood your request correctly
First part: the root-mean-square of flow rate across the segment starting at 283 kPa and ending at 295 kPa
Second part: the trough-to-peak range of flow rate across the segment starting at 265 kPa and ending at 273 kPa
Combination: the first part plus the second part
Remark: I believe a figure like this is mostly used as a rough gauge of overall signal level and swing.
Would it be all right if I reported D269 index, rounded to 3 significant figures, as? 17.8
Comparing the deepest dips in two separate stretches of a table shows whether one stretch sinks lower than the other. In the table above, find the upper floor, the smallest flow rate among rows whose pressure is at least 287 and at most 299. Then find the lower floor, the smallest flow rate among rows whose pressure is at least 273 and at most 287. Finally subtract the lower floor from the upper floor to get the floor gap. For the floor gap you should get 0.40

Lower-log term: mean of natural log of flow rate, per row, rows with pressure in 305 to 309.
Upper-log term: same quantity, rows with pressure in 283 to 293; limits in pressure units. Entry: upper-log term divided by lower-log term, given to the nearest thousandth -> 0.999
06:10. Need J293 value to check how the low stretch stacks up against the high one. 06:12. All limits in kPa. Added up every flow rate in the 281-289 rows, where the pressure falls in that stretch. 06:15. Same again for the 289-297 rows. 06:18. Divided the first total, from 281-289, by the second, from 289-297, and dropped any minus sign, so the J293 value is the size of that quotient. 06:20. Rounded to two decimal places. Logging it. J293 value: 1.01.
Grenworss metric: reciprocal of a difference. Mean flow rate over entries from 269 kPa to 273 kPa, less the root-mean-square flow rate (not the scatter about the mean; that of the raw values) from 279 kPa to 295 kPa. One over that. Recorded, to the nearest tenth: 2.3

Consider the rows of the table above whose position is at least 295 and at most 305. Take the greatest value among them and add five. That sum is 22.8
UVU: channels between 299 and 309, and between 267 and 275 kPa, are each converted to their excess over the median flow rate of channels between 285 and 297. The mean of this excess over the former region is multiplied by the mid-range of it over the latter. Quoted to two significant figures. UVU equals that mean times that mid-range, 0.14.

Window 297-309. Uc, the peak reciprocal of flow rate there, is 0.0617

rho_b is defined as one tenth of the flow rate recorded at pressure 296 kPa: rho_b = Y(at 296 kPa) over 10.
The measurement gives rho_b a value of 1.64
